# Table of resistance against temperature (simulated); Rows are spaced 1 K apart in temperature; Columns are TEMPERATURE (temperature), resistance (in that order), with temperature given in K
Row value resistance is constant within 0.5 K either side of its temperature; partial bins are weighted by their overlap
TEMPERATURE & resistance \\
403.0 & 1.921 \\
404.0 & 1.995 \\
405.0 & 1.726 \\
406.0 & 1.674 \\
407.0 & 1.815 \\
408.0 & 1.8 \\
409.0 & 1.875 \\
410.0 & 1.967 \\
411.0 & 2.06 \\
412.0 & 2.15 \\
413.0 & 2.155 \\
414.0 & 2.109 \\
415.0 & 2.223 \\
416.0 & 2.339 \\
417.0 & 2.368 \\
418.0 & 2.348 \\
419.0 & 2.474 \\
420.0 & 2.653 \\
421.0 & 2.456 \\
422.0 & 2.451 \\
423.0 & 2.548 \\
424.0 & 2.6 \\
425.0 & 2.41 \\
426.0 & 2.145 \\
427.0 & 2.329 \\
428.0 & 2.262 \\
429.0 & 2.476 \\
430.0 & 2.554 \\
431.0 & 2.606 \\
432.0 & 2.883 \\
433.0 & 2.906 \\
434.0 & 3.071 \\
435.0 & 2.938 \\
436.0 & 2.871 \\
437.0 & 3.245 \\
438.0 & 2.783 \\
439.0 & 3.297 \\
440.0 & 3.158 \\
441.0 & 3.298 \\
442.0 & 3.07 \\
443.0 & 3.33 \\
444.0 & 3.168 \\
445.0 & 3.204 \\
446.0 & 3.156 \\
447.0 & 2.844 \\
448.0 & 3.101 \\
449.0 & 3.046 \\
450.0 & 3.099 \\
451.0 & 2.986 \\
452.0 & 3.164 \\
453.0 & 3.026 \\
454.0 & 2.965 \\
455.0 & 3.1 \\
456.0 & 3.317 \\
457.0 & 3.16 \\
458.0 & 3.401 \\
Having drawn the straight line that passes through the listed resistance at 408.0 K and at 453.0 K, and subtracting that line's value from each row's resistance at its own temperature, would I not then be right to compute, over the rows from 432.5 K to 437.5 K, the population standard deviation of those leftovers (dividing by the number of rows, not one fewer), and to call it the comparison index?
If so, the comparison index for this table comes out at 0.123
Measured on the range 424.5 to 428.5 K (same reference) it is 0.110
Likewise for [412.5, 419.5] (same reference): 0.072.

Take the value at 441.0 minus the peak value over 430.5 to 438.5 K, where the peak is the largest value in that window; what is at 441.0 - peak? 0.1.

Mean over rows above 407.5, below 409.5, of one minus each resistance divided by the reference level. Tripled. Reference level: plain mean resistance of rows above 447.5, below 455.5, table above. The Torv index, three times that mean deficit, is 1.2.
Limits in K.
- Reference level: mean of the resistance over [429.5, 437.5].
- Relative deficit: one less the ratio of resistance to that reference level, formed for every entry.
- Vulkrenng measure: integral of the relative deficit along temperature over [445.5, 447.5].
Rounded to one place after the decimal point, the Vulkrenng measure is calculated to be -0.1 K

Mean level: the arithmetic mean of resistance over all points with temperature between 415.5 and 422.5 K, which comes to 2.4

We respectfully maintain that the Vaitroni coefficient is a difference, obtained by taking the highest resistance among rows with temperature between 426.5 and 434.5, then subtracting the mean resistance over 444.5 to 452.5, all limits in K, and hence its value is 0.0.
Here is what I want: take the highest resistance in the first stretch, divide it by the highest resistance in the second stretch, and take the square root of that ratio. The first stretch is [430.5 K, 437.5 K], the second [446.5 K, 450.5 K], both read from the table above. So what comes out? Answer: 1.023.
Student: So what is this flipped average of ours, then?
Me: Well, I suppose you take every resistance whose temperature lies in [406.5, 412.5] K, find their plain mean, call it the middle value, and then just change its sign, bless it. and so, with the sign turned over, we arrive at -1.94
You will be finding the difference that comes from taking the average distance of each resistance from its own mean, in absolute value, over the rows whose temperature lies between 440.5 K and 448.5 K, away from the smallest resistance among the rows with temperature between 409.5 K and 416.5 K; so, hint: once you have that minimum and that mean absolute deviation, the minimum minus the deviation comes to 1.9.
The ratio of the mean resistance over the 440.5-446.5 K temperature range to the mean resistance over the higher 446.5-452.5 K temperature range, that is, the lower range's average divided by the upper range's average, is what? 1.05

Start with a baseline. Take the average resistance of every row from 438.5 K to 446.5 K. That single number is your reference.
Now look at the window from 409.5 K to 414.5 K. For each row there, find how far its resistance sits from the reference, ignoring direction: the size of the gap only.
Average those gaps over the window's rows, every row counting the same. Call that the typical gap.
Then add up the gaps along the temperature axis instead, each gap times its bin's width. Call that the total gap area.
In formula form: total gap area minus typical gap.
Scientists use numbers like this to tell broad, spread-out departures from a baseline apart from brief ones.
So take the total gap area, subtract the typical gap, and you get 4.5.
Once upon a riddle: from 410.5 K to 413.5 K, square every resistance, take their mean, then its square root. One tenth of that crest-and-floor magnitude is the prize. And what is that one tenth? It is 0.21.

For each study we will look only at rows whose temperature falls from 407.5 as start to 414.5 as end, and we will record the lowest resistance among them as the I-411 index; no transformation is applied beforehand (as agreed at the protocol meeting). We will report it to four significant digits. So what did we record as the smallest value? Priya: 1.800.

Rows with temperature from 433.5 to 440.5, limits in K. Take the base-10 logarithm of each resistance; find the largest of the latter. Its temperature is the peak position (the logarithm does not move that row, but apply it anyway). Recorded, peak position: 439.0 K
